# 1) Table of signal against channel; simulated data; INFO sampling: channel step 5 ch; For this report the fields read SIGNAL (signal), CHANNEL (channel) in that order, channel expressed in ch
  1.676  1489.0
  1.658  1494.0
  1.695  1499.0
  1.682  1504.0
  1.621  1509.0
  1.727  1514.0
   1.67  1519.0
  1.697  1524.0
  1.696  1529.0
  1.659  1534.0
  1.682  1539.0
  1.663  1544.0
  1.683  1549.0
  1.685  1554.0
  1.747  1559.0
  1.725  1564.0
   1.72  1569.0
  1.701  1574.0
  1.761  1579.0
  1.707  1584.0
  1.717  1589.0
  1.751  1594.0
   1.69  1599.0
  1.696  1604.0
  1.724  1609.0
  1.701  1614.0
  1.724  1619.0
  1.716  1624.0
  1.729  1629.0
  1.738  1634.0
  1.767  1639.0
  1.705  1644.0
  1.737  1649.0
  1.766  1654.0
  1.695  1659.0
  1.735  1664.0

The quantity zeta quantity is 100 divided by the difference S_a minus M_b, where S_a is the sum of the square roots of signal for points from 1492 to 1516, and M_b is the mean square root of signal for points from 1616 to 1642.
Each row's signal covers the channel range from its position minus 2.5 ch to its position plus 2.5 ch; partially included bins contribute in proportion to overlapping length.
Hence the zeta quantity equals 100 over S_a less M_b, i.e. 19.4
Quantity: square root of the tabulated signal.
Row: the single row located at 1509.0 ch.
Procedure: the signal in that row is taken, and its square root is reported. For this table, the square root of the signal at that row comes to 1.27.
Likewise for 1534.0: 1.29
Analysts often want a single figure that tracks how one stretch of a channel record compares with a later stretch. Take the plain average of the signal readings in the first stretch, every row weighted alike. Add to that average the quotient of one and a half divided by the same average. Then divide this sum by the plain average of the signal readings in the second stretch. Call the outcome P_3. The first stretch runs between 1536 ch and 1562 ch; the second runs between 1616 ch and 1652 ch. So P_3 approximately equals 1.49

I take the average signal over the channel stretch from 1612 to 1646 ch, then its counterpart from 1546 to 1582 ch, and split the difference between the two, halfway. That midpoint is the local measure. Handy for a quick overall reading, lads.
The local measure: 1.72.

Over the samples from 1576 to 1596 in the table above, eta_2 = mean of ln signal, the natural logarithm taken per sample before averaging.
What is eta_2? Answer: 0.550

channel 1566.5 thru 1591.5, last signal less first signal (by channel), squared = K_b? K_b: 0.000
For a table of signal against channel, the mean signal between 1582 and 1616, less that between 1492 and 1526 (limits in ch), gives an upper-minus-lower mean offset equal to 0.034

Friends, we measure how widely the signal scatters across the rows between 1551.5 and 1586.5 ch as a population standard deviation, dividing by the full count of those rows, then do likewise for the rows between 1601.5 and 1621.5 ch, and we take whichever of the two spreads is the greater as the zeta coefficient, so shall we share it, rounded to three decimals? 0.024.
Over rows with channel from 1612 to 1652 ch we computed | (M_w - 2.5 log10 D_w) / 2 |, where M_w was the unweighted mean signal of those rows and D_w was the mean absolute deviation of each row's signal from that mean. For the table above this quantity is 3.12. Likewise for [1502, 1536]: 2.85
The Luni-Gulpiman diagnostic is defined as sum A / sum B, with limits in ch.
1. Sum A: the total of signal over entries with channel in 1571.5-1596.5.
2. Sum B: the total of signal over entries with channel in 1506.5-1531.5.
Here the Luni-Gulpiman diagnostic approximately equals 1.03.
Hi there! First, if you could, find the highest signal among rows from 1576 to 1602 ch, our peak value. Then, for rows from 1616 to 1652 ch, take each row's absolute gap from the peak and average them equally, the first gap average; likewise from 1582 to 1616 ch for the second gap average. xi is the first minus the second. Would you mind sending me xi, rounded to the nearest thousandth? -0.017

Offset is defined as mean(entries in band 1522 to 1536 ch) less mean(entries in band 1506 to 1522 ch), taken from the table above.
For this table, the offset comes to 0.011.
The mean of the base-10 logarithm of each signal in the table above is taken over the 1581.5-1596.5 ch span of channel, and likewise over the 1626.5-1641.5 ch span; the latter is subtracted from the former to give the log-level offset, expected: -0.0049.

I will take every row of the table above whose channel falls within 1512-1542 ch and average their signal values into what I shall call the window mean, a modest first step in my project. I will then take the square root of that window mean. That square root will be 1.299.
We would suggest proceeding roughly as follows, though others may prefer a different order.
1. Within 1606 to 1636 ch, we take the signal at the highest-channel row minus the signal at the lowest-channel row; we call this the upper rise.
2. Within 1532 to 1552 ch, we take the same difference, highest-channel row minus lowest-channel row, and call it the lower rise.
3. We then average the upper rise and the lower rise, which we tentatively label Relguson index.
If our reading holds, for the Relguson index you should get 0.019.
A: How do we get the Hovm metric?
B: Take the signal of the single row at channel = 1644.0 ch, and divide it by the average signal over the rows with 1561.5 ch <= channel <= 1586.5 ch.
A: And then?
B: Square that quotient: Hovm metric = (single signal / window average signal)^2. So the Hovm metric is 0.98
